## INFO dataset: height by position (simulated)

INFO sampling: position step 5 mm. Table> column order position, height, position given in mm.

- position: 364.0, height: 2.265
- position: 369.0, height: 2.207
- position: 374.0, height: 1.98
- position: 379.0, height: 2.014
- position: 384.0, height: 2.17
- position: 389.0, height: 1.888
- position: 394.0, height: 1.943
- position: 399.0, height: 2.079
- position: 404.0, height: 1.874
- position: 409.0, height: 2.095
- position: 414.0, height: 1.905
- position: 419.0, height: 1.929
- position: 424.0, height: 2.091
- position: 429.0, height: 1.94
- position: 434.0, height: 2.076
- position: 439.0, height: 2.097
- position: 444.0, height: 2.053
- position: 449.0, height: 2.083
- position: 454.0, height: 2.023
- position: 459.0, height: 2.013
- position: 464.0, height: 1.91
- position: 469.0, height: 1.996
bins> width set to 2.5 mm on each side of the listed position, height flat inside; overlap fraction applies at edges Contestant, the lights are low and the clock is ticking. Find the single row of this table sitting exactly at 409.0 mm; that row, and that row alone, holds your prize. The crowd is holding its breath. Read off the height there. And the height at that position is 2.095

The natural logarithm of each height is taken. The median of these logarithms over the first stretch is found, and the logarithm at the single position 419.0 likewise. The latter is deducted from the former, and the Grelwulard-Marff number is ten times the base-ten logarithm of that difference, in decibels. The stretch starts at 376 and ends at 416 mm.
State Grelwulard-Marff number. -16.0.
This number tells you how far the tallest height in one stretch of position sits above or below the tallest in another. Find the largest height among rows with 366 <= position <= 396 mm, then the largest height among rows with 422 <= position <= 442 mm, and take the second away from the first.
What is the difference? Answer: 0.11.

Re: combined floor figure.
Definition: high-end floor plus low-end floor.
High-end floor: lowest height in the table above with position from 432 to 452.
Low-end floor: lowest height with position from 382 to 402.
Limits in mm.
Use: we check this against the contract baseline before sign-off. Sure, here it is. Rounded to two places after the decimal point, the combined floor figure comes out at 3.94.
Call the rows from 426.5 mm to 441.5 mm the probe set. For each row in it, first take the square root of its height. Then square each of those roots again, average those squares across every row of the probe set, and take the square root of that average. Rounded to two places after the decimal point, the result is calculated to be 1.43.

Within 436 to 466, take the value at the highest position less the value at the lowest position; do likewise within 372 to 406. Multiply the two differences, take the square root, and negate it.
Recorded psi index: -0.14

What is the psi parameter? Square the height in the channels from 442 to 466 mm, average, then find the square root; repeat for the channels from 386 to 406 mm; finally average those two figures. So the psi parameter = 1.98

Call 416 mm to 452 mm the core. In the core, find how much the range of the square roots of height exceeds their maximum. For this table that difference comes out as -1.39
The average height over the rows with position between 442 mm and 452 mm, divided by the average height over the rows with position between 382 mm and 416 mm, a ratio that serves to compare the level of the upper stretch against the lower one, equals 1.04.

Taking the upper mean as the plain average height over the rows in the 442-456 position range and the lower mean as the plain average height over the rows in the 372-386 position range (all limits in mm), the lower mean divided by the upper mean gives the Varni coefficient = 1.00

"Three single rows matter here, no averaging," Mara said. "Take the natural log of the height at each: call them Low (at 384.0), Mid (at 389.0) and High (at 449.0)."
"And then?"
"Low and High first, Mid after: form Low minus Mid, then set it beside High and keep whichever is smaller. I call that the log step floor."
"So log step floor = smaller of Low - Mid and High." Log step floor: 0.14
